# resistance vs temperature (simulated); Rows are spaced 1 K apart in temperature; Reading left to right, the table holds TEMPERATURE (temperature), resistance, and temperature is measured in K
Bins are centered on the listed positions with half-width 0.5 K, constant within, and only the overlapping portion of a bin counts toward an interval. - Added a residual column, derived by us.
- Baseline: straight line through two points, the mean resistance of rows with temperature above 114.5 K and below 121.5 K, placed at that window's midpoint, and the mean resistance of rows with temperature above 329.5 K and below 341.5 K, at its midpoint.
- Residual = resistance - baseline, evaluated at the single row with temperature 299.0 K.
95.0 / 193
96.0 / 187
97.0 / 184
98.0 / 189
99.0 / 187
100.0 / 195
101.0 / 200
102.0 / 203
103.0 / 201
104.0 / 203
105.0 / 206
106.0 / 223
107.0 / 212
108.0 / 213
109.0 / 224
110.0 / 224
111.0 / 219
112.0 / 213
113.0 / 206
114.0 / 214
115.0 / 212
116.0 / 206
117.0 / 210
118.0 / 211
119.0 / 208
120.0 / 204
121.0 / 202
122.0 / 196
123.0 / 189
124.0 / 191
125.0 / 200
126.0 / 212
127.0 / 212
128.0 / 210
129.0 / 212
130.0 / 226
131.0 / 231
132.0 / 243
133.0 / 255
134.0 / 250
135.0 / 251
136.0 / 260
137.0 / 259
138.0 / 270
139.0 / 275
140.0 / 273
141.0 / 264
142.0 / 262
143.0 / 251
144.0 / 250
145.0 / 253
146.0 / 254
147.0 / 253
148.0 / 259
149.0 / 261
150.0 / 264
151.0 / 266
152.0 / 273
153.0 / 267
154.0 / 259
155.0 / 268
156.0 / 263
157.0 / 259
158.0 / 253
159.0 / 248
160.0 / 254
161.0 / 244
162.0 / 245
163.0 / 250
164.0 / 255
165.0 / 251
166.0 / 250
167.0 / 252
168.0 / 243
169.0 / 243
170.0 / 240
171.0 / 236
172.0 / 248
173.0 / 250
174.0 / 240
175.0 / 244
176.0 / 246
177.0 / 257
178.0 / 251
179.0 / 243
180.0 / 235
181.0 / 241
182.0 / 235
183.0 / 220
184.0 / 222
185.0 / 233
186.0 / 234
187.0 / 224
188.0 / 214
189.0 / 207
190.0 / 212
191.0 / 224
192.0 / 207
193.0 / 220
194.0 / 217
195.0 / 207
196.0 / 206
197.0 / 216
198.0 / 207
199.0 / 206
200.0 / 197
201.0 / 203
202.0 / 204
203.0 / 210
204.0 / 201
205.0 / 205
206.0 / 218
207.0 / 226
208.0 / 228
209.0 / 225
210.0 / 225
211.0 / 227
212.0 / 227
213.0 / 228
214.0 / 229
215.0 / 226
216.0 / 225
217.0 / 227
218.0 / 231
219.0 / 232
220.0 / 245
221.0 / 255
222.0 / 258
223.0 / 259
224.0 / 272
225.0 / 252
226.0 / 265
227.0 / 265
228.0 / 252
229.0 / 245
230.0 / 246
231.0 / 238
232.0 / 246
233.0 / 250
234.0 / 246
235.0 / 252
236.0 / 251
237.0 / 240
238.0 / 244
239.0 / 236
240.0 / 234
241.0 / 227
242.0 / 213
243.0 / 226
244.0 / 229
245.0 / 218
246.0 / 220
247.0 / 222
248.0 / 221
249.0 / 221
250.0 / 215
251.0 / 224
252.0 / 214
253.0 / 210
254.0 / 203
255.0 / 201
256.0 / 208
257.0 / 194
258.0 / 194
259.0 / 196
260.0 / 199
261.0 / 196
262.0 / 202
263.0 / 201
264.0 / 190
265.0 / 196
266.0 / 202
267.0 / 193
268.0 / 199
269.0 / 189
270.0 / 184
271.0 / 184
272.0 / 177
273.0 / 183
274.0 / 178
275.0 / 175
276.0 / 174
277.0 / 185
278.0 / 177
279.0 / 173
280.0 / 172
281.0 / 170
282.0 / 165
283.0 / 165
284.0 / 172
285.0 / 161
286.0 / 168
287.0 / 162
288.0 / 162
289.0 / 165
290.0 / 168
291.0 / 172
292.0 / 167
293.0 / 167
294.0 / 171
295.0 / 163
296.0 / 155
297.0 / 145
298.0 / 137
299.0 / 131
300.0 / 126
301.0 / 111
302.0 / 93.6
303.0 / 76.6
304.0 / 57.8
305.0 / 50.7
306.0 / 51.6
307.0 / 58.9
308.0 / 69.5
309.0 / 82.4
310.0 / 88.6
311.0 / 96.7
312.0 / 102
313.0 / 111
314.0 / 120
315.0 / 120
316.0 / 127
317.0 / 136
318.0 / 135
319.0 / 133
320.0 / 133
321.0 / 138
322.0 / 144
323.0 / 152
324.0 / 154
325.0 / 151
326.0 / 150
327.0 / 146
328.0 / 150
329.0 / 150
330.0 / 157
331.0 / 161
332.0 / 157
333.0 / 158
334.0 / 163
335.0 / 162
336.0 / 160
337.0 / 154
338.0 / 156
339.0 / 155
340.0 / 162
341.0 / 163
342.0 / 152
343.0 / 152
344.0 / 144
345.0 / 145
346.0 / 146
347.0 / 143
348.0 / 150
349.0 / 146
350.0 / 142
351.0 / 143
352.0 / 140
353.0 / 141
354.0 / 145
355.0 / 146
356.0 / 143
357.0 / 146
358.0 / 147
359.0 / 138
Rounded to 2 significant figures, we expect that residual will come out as -36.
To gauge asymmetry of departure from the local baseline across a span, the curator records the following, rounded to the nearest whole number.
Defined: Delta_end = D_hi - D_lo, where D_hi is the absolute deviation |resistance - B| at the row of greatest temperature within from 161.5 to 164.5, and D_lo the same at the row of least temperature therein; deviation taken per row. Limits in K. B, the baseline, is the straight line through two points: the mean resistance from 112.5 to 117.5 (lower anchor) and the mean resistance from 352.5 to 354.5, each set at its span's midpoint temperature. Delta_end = 11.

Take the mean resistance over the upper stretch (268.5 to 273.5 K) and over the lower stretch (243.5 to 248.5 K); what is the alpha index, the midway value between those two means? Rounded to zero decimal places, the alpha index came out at 203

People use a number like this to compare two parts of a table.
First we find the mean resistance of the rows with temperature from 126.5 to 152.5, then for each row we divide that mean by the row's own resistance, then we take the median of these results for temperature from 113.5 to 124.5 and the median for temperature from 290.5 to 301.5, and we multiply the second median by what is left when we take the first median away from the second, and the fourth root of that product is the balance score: 0.90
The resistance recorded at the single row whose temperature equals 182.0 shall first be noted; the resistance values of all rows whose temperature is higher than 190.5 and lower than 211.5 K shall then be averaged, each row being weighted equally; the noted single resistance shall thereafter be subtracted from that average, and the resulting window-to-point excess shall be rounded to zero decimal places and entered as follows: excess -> -22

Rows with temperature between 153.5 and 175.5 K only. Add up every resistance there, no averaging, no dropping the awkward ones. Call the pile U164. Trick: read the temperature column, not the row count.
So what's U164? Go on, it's 5495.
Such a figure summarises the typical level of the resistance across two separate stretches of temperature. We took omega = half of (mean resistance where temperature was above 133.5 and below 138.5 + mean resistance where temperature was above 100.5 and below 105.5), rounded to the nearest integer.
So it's 230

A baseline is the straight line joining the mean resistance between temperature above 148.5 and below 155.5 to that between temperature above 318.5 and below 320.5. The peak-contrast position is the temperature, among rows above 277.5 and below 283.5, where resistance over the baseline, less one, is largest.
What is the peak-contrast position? 278.0 K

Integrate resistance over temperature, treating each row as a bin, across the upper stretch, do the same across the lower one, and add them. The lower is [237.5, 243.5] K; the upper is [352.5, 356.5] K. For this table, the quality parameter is 1955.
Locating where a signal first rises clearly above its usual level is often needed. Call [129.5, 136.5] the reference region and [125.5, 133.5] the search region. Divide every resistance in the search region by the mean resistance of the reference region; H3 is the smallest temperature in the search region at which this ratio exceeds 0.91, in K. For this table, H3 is 130.0 K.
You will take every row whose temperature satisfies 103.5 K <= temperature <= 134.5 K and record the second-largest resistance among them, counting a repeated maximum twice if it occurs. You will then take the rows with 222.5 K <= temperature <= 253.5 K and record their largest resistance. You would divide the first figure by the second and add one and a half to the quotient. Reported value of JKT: 2.4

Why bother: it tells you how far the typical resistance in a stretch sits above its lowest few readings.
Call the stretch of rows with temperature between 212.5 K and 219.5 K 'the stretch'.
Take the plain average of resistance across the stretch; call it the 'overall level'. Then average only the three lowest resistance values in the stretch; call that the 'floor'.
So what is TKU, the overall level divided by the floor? 1.010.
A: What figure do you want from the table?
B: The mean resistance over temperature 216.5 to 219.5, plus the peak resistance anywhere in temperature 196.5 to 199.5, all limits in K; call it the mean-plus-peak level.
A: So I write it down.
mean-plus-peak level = 446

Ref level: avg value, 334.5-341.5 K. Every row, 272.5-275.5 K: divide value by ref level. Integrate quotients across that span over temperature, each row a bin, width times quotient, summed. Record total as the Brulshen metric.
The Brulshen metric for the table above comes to 3.4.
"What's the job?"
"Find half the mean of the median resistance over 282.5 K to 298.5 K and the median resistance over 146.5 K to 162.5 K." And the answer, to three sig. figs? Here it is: 106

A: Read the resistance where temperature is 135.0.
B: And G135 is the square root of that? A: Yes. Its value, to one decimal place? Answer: 15.8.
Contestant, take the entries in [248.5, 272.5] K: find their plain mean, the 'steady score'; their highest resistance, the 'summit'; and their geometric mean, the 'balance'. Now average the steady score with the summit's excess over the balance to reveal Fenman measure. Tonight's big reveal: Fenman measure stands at 112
